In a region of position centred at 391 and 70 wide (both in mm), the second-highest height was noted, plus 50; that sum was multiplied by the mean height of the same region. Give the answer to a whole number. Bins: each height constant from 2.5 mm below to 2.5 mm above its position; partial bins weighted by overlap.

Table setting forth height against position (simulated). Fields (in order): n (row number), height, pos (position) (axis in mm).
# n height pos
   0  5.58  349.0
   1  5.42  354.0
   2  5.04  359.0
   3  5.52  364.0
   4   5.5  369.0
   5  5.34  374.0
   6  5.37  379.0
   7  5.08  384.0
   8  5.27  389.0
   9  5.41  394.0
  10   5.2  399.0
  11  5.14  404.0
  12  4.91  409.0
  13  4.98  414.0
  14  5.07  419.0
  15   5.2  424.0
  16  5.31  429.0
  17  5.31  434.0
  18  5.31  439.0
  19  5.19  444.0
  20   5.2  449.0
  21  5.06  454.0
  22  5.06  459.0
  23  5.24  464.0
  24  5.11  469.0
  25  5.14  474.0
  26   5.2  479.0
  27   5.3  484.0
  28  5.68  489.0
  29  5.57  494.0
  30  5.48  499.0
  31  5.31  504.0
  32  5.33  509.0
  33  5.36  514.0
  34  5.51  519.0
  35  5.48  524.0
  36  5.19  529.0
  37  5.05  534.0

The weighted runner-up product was 290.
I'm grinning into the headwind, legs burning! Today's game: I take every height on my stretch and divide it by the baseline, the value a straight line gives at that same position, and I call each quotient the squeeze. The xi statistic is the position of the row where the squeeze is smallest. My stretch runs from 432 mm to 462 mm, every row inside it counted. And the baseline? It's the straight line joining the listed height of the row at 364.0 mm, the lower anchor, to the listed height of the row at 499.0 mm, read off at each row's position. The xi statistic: 454.0 mm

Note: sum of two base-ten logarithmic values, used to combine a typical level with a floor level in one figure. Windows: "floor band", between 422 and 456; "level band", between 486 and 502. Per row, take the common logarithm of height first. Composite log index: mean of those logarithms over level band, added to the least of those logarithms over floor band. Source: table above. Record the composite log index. 1.45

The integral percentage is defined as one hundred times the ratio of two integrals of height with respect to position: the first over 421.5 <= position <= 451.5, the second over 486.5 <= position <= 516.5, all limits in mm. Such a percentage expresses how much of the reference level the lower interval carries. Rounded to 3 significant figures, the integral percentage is 96.3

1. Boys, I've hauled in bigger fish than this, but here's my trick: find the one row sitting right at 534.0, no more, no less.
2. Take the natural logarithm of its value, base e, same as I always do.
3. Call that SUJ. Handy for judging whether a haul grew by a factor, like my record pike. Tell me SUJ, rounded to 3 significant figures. 1.62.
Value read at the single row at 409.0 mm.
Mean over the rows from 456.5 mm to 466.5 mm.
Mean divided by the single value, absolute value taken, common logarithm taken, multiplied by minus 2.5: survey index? -0.052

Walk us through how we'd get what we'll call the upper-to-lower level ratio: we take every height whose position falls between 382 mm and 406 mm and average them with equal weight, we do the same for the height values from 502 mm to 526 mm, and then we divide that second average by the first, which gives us 1.03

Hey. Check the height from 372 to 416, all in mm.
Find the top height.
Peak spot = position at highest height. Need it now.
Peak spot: 394.0 mm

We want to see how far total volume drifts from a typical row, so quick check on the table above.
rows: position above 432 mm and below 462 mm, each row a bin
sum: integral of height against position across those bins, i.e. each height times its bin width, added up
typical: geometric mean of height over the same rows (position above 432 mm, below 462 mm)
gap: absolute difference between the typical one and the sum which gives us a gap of 150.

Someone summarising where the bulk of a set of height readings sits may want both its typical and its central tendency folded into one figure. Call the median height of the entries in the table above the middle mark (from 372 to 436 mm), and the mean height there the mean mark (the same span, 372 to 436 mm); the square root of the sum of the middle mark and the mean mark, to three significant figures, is 3.22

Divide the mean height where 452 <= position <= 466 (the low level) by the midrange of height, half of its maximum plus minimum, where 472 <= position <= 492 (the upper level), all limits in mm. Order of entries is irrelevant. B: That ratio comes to 0.95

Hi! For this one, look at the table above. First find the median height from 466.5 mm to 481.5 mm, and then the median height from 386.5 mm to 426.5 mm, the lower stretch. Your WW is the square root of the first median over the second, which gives 1.00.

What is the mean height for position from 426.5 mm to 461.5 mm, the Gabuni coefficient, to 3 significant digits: 5.21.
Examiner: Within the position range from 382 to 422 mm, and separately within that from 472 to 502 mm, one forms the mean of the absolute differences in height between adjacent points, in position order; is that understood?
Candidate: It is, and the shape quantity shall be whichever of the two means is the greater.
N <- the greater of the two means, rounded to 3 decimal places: 0.148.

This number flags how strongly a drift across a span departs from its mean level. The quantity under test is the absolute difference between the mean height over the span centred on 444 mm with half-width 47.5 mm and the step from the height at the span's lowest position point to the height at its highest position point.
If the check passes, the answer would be 4.71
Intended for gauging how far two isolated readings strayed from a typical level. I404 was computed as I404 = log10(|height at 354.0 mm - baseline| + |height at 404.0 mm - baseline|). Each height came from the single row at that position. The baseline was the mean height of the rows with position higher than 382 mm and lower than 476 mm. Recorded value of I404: -0.6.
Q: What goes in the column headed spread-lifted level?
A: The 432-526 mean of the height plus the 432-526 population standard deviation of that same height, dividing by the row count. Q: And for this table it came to 5.48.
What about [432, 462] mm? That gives 5.29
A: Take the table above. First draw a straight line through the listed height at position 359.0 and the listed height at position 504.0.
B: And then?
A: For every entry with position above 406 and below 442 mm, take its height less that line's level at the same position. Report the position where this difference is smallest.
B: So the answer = 409.0 mm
